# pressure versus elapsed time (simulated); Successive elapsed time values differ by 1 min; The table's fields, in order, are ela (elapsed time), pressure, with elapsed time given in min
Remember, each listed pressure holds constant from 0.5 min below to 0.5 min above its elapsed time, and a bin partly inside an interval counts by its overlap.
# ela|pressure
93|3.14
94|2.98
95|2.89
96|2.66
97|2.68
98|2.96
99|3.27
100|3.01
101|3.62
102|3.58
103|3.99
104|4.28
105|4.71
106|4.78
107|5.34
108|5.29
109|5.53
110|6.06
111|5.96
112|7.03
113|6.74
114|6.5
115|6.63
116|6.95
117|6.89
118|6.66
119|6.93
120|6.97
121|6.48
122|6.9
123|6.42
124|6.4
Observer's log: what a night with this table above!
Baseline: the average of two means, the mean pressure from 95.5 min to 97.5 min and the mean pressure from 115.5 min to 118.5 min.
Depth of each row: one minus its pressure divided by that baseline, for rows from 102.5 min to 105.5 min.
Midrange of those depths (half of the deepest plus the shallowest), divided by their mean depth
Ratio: 0.95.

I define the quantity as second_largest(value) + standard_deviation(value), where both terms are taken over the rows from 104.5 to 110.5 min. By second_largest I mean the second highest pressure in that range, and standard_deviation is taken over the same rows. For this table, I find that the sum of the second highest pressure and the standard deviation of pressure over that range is 6.0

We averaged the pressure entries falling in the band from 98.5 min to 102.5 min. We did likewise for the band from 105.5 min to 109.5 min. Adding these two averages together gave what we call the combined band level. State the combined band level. 8.6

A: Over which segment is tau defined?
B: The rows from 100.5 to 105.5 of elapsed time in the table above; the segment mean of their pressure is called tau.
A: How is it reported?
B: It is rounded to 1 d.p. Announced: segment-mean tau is 4.0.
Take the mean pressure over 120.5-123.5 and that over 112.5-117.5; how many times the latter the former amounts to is 1.0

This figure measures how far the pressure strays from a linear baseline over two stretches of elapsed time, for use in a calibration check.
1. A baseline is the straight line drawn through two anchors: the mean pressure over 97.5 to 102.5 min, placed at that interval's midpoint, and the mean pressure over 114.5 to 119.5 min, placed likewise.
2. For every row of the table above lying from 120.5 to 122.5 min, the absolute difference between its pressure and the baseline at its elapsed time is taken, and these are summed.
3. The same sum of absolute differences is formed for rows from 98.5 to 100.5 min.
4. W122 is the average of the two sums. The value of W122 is 1.3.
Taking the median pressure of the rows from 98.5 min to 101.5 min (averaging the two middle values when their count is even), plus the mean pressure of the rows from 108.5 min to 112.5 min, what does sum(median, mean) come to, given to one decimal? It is 9.4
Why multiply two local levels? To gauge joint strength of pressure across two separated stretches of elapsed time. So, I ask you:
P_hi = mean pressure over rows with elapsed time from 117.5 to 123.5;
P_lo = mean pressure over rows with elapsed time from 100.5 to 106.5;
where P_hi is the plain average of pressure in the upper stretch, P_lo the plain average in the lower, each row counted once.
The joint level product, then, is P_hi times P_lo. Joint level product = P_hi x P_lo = 28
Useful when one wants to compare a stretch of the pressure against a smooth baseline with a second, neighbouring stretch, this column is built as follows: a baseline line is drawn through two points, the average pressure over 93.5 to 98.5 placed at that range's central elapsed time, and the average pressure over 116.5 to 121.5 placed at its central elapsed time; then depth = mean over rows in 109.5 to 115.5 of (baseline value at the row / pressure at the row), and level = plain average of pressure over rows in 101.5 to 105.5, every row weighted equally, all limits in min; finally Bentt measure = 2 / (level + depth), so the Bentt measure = 0.40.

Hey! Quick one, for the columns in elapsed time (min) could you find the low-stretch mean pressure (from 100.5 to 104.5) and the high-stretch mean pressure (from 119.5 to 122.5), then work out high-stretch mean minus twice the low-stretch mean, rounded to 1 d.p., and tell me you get -1.0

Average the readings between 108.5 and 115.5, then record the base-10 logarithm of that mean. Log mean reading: 0.80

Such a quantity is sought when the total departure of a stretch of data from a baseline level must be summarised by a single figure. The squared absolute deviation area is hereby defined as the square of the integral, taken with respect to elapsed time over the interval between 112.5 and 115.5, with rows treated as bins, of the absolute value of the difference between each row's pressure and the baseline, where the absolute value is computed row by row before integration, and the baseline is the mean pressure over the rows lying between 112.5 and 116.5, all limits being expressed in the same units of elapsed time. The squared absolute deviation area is 0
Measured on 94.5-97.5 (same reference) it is 141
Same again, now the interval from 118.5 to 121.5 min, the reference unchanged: 1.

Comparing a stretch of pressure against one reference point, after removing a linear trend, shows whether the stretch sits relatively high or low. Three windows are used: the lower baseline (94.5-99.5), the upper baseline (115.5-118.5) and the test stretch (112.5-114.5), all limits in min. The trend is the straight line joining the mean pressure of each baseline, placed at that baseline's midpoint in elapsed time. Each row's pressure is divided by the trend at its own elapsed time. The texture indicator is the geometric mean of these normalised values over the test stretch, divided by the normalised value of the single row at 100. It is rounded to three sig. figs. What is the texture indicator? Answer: 1.25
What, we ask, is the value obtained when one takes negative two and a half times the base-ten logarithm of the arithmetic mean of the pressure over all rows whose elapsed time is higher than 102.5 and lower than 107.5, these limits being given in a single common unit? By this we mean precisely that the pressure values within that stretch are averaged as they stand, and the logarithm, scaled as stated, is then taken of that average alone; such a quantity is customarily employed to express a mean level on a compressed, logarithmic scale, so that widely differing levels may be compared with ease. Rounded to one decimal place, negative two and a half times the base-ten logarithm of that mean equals -1.7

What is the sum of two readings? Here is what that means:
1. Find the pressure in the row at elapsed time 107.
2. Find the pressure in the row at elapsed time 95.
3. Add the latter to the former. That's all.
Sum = 8.2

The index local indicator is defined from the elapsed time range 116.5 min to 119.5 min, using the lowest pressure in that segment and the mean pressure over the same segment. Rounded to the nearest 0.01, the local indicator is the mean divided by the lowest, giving 1.03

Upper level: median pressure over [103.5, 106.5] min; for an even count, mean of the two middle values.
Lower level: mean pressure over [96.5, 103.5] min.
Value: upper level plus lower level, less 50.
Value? -42.0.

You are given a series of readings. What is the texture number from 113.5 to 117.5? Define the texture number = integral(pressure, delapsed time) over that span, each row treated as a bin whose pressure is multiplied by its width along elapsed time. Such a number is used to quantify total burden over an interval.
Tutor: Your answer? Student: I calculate 27.0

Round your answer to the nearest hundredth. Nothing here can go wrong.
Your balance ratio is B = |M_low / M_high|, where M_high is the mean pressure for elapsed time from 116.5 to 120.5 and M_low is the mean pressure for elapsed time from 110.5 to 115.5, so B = 0.96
